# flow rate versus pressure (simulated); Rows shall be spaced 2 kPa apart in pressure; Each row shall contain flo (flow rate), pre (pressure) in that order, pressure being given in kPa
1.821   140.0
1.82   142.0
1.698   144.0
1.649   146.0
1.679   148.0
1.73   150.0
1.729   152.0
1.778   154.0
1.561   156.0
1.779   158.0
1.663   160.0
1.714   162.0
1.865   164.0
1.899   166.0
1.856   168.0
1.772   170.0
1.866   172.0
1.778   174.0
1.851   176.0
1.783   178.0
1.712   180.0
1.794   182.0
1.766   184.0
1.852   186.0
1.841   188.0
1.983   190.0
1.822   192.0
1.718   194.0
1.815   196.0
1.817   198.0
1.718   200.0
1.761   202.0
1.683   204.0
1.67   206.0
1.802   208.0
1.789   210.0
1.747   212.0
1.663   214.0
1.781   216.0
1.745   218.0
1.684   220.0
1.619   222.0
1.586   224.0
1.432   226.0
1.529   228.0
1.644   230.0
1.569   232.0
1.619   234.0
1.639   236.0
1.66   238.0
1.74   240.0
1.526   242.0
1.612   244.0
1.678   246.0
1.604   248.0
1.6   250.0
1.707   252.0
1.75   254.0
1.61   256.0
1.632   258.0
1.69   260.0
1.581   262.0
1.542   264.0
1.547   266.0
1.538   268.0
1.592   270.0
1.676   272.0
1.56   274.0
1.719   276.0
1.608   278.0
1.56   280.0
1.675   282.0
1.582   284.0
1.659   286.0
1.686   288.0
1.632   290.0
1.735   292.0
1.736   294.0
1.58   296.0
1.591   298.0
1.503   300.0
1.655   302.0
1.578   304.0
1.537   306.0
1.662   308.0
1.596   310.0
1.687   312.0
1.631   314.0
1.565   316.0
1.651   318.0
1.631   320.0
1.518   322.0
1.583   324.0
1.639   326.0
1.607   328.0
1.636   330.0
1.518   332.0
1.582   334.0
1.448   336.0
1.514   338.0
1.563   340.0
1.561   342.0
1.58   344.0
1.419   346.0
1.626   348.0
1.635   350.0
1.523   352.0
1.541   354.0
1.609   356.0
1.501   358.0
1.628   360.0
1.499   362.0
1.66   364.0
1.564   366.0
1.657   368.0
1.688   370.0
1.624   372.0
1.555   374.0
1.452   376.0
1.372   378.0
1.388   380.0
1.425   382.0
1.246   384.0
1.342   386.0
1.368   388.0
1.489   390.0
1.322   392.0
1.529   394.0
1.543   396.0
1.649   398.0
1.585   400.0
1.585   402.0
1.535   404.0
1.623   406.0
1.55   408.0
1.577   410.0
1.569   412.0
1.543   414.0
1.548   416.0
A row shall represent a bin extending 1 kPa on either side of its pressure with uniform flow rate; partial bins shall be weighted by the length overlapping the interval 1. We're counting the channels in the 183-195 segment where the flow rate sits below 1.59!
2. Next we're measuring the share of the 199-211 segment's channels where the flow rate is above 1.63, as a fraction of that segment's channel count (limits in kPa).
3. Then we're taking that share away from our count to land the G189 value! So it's -1.0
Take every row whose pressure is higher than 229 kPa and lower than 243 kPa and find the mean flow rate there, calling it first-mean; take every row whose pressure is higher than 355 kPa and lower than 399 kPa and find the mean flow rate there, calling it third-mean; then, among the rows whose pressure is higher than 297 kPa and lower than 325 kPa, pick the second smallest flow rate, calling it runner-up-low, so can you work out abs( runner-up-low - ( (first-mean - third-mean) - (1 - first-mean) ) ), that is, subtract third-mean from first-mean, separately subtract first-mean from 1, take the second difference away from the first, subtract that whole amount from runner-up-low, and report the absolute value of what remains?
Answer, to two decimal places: 0.77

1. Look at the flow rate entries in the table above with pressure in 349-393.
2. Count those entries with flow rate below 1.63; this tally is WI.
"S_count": 18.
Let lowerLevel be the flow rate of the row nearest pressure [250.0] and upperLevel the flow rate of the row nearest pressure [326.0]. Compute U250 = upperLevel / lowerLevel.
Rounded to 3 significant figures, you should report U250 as 1.02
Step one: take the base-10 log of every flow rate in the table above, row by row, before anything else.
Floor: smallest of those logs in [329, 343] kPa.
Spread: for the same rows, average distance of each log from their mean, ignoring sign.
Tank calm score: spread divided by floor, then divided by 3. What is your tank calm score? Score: 0.0264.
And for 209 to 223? 0.0219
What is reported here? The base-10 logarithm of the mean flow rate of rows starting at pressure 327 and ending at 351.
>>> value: 0.192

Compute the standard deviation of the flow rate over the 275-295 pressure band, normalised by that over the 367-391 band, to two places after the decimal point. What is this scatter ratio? 0.45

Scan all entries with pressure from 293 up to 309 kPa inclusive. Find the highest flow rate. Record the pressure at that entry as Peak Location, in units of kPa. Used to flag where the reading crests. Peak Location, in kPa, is 294.0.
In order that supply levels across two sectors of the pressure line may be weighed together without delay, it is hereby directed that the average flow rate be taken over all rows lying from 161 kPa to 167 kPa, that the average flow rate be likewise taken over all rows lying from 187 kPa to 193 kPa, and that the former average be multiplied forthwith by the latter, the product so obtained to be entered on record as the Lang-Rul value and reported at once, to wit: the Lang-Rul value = 3.44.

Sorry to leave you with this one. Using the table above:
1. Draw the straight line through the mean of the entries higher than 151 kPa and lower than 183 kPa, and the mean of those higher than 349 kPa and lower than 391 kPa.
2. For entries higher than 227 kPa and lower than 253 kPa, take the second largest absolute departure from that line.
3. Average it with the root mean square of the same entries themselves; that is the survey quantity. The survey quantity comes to 0.889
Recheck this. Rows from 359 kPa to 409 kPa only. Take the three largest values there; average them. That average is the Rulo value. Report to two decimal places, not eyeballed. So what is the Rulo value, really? 1.67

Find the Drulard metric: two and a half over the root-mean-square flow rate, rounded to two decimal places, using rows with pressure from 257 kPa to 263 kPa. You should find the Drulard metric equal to 1.53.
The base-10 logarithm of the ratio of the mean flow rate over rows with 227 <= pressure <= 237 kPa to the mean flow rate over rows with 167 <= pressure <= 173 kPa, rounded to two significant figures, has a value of -0.059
